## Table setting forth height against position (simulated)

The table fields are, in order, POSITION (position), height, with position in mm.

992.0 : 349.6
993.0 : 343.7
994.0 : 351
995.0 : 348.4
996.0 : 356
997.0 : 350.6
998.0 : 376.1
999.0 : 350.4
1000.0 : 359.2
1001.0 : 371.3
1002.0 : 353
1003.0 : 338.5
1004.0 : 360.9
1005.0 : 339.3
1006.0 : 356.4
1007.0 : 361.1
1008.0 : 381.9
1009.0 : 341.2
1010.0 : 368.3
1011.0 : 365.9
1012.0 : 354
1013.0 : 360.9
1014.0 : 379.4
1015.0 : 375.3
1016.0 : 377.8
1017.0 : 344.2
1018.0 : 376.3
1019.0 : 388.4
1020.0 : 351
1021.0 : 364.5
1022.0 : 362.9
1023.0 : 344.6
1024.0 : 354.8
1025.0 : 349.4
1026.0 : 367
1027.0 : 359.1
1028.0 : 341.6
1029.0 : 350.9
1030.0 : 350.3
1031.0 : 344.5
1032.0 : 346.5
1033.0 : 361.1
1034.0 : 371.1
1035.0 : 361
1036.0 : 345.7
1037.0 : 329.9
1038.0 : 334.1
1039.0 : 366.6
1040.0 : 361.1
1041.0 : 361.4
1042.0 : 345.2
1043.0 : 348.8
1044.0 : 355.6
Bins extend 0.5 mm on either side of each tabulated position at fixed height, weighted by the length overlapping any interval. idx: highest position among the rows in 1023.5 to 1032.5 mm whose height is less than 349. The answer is 1032.0 mm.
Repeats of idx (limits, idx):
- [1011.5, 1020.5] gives 1017.0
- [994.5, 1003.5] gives 1003.0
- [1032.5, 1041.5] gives 1038.0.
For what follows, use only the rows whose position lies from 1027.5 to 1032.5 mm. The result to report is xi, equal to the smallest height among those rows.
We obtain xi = 341.6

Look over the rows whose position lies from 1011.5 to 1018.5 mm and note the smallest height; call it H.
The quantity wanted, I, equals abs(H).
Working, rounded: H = 344.2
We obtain 344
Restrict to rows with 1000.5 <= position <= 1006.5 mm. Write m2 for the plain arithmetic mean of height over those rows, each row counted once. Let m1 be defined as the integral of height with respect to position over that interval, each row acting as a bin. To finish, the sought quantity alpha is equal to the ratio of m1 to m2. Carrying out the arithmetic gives 6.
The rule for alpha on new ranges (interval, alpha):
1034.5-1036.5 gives 2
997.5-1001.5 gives 4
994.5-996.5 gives 2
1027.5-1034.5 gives 7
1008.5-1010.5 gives 2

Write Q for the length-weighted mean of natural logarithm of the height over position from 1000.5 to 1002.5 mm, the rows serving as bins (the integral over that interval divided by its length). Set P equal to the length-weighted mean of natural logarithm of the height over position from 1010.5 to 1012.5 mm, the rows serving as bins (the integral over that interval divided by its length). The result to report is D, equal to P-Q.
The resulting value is -0.01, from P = 5.89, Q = 5.89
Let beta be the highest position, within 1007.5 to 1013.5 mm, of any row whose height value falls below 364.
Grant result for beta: 1013.0 mm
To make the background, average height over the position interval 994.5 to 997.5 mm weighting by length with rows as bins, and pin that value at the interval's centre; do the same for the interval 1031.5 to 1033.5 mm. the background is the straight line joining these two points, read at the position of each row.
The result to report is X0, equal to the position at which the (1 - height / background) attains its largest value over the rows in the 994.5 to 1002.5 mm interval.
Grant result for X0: 995.0 mm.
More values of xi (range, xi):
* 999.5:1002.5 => 353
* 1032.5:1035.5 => 361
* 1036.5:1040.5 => 329.9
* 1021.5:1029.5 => 341.6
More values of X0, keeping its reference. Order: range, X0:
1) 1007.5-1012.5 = 1009.0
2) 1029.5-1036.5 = 1031.0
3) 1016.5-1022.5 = 1017.0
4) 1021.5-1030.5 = 1028.0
